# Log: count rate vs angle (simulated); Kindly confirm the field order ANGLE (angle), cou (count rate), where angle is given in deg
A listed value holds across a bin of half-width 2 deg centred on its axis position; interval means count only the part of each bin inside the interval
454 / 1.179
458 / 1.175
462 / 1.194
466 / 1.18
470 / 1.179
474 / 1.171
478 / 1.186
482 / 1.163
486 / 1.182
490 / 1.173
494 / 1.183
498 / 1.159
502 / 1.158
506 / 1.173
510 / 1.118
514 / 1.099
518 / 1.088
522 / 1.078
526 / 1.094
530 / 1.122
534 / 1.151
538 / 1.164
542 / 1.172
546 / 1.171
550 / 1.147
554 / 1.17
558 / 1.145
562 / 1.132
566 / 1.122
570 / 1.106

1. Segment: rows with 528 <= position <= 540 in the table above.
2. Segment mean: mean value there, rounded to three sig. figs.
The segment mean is 1.15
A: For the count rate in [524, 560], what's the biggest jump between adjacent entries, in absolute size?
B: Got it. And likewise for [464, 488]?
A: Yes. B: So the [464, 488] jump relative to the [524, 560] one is 0.79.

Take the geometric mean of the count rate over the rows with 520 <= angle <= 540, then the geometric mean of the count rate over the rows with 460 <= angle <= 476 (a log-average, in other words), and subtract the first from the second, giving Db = 0.060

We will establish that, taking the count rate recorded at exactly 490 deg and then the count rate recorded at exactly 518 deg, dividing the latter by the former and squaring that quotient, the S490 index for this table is 0.86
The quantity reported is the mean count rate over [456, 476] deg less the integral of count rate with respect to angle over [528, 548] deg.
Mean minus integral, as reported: -21.9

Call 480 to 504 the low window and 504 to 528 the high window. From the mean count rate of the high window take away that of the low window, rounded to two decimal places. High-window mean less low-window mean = -0.06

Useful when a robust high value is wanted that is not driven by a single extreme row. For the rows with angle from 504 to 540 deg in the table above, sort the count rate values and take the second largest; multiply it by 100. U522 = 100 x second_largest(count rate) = 116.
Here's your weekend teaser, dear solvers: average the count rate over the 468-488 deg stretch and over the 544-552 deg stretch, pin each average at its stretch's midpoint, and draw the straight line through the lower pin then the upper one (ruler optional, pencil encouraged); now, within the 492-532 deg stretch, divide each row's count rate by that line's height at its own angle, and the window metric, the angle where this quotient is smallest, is 522 deg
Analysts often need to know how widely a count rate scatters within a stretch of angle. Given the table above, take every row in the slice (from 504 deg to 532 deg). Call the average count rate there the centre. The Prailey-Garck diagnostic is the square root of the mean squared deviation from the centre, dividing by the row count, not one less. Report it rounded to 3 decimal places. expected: 0.029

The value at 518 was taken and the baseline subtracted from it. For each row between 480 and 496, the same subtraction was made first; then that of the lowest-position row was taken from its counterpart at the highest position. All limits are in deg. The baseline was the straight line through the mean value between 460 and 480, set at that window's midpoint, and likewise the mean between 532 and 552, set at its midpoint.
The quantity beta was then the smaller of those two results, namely -0.080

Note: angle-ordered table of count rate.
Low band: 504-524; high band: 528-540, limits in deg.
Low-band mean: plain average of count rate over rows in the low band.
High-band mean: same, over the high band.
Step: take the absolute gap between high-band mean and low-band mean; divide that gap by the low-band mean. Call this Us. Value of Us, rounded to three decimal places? 0.031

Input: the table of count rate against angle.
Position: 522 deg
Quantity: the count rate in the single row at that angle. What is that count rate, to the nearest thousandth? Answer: 1.078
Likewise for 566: 1.122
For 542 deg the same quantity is 1.172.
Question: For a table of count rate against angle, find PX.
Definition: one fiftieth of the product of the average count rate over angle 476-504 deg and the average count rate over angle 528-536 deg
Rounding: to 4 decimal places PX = 0.0266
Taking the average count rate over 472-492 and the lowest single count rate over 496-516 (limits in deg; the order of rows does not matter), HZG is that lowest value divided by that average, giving 0.94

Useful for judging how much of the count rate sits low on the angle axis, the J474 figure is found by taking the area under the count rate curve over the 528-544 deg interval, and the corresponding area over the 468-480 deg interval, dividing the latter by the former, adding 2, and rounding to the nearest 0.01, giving 2.77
